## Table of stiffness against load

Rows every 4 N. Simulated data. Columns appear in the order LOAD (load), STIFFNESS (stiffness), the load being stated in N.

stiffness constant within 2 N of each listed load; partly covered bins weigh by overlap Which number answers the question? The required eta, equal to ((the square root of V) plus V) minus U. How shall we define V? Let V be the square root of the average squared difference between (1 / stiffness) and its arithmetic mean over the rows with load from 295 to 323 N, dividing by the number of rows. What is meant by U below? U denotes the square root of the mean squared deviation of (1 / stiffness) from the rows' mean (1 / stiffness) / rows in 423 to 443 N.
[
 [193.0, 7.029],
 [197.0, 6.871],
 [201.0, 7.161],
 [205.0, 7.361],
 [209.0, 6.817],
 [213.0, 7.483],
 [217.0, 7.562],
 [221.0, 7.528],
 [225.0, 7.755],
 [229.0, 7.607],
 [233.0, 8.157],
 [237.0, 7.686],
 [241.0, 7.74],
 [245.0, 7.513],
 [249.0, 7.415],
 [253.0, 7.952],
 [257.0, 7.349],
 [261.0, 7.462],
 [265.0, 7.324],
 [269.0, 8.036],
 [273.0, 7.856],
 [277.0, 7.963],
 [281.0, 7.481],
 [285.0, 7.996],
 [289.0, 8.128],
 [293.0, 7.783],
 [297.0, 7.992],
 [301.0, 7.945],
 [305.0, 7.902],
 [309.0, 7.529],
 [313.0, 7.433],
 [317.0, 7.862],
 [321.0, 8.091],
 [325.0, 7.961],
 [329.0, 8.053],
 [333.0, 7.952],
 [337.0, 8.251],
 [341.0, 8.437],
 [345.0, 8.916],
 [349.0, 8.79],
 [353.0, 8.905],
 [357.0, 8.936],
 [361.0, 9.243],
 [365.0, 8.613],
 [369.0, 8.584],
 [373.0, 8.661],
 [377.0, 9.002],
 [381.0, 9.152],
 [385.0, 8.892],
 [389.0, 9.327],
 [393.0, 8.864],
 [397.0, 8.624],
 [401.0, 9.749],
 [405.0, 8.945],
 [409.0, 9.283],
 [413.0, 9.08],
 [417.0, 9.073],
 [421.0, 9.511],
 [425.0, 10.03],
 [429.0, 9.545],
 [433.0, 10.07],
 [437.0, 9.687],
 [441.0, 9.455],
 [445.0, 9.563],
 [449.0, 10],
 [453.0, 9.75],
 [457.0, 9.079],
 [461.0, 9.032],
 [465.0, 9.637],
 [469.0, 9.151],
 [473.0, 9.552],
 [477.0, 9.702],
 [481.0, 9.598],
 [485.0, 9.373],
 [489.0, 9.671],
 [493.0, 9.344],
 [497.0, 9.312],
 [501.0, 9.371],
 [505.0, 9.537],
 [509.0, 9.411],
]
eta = 0.063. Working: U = 0.0026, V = 0.0038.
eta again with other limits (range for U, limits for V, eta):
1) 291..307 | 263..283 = 0.072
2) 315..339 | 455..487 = 0.055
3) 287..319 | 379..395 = 0.047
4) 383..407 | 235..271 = 0.064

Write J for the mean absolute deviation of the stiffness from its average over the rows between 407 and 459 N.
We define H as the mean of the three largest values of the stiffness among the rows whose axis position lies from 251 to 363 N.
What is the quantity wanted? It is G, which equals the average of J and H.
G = 4.7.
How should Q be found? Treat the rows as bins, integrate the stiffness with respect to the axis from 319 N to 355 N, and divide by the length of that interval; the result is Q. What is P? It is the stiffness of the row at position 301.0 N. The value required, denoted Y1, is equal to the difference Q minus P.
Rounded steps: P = 7.945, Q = 8.4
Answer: 0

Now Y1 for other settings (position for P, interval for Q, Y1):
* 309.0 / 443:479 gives 2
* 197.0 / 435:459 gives 3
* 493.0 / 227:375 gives -1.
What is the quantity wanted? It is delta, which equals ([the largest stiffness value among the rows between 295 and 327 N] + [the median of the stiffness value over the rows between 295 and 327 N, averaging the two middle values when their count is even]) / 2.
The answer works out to 8.0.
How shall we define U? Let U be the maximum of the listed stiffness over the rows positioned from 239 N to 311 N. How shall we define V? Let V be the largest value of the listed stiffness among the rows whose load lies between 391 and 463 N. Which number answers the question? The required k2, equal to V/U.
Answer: 1.24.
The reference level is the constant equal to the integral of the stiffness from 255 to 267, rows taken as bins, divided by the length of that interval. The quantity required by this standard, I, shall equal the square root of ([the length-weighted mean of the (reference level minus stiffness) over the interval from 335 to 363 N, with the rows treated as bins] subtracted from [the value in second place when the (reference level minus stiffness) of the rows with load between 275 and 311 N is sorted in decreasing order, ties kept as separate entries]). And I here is 1.12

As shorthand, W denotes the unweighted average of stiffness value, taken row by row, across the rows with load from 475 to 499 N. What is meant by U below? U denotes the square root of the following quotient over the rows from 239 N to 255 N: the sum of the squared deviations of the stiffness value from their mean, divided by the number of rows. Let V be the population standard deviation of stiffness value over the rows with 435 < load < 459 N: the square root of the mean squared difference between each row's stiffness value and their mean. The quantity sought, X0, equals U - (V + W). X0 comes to -9.6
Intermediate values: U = 0.208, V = 0.28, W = 9.50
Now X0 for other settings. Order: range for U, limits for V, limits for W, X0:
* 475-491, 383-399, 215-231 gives -7.7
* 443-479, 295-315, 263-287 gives -7.7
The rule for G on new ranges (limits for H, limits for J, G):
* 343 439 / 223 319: 5.1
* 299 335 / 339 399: 4.1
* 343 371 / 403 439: 4.7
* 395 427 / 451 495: 5.0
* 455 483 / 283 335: 4.9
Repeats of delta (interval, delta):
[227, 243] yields 7.9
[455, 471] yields 9.4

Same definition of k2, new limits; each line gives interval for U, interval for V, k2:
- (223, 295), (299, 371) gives 1.13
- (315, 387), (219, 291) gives 0.88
